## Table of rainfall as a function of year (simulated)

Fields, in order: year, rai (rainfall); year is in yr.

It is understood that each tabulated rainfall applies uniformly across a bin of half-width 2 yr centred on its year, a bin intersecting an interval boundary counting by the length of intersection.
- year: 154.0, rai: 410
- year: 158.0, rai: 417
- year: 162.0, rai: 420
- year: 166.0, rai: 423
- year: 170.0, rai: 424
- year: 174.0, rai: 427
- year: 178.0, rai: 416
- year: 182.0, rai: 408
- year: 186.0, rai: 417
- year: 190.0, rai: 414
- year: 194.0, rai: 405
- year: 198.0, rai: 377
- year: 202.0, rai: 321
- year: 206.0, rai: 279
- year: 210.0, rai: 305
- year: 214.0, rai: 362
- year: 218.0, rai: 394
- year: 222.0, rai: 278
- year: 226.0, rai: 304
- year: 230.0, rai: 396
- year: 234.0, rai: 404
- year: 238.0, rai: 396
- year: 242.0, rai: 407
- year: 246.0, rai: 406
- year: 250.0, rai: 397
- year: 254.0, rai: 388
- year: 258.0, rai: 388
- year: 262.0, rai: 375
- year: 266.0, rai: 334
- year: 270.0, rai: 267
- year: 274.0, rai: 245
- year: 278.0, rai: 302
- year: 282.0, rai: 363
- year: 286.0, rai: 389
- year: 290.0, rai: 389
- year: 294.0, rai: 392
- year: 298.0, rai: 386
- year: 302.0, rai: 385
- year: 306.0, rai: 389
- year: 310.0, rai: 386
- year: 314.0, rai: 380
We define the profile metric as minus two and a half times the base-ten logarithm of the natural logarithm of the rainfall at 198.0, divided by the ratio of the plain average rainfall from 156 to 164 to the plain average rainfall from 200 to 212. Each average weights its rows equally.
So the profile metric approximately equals -1.58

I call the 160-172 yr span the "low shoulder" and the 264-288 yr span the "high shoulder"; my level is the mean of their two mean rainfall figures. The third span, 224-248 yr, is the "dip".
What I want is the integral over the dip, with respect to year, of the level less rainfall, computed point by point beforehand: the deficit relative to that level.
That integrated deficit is -384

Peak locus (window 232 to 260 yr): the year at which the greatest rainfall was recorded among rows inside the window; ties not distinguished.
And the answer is 242.0 yr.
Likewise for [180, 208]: 186.0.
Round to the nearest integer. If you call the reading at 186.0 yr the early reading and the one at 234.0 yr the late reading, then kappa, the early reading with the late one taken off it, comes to 13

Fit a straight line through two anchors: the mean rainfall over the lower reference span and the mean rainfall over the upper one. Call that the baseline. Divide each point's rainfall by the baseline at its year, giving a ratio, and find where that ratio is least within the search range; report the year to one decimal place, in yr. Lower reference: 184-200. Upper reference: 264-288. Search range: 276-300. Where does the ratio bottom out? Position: 278.0 yr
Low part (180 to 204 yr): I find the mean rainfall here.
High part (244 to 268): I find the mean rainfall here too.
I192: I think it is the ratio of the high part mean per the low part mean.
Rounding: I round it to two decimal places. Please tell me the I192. 0.98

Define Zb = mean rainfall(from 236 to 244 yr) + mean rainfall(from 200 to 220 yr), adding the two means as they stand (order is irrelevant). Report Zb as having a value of 734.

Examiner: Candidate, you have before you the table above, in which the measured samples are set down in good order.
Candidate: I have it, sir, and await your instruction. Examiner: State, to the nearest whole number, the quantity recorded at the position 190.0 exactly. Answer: 414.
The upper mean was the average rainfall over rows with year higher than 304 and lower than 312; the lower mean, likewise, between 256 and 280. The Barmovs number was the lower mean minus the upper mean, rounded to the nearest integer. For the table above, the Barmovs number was -69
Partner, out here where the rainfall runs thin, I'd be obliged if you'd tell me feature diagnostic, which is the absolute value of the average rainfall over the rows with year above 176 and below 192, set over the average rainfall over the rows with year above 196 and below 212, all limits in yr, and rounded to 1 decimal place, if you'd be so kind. 1.3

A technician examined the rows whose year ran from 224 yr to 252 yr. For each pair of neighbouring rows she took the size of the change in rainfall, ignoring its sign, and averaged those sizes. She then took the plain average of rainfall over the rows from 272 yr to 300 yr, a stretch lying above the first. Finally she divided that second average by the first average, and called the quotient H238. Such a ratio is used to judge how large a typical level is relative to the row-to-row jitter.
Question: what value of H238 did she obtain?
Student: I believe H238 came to 16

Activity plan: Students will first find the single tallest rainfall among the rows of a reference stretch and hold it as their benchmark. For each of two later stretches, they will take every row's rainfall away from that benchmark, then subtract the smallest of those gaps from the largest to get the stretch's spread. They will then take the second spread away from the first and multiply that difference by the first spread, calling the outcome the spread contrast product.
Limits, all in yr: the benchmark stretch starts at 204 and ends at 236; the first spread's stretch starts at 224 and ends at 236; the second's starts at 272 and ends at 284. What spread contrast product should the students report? -1800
